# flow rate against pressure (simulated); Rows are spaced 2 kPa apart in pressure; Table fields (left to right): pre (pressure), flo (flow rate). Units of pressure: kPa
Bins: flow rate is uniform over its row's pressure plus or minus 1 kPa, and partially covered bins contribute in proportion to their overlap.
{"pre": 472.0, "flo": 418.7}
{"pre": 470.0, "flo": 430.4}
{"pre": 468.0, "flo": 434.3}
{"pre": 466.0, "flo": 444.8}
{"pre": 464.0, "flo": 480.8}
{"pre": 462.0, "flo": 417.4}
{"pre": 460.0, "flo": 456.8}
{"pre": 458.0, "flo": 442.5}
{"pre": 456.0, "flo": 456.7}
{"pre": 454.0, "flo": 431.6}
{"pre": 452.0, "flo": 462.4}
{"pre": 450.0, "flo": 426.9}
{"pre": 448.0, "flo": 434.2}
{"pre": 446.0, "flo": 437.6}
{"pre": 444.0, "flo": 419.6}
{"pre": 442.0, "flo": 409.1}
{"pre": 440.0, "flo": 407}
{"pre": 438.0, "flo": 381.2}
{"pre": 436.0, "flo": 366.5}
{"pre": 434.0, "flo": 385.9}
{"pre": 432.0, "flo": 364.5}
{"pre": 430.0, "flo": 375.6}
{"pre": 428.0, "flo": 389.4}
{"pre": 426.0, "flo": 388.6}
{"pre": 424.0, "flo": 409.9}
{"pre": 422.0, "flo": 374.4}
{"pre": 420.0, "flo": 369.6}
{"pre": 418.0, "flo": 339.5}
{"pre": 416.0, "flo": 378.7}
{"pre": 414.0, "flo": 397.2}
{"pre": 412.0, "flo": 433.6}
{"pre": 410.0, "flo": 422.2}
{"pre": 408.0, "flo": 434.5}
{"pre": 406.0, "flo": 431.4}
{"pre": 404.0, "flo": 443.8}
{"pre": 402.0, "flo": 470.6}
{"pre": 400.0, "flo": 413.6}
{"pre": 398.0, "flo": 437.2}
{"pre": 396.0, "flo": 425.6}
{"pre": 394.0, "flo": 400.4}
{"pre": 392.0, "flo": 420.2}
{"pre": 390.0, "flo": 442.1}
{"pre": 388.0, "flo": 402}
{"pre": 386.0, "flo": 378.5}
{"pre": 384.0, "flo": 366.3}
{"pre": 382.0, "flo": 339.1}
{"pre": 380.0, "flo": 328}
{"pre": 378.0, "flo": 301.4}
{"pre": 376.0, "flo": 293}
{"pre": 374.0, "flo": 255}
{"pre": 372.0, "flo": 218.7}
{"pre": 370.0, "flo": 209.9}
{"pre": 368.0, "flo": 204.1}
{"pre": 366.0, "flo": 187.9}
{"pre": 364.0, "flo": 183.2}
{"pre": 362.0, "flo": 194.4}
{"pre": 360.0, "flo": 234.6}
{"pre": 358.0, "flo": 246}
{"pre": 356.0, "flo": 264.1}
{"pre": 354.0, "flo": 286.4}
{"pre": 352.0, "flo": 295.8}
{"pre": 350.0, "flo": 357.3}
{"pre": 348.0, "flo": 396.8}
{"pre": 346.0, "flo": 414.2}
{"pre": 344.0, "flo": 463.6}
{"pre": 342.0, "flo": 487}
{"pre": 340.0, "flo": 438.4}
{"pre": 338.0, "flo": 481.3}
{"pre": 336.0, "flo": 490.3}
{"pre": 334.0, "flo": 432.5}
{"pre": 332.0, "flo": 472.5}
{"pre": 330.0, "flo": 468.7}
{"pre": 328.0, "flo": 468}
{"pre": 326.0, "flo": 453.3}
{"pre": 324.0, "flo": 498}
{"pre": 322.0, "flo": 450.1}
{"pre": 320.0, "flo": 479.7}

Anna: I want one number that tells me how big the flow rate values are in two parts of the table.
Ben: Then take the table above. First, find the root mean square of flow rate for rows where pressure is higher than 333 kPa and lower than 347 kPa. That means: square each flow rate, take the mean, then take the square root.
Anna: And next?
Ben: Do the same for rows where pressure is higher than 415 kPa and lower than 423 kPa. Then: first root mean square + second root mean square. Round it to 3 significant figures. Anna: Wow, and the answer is 825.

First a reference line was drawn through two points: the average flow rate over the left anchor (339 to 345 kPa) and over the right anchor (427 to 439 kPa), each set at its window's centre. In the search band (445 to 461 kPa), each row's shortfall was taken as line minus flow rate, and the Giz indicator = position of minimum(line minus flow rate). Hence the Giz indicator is 460.0 kPa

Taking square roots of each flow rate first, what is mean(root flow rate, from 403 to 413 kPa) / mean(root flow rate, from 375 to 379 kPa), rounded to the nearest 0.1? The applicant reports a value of 1.2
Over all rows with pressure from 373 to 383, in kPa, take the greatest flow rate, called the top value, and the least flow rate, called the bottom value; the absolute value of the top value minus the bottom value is 84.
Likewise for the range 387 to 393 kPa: 40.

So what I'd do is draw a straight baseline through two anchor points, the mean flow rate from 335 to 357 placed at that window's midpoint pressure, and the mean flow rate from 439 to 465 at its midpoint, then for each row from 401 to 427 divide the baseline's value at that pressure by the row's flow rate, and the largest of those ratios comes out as 1.25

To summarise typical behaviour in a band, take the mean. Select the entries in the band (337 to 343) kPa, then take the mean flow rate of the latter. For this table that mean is 469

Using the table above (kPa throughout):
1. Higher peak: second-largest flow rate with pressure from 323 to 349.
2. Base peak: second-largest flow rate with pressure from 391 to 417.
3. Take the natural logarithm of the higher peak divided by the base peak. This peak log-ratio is 0.10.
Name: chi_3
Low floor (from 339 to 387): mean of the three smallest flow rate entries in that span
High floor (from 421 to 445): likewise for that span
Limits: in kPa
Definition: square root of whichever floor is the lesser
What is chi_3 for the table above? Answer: 13.7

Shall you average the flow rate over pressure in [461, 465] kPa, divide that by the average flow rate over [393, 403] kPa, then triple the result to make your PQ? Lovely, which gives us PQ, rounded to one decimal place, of 3.1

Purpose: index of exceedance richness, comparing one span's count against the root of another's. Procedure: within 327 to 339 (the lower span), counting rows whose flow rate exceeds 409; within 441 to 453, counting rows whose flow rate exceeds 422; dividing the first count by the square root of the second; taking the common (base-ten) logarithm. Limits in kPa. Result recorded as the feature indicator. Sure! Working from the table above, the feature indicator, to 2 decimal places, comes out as 0.48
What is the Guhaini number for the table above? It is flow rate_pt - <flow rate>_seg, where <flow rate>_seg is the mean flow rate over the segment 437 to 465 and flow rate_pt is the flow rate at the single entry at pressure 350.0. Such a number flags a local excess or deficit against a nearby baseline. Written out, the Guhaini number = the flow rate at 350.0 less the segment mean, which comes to -76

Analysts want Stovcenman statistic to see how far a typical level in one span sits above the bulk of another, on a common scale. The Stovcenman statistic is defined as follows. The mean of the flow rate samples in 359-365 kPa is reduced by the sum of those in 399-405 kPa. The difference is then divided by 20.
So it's -56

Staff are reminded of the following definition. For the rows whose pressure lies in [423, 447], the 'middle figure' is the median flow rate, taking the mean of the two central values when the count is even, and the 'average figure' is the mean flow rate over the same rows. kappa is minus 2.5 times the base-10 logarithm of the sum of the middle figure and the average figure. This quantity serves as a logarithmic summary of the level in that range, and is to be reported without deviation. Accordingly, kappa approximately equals -7.24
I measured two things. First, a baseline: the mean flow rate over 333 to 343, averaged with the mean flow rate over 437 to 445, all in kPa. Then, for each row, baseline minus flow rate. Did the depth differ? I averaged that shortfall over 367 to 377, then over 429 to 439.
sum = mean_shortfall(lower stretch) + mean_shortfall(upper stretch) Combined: 259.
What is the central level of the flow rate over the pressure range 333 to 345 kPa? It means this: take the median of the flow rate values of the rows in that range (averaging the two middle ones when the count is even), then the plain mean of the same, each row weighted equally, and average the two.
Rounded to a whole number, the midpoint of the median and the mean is 469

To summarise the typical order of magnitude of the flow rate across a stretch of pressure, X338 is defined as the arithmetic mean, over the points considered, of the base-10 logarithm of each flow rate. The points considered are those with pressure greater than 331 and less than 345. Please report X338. 2.67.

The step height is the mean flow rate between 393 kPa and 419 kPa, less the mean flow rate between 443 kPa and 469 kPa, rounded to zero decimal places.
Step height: -24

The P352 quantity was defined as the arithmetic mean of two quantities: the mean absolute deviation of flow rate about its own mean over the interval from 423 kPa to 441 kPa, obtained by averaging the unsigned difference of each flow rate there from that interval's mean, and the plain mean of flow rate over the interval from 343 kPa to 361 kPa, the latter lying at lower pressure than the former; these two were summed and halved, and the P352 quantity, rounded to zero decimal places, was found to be 170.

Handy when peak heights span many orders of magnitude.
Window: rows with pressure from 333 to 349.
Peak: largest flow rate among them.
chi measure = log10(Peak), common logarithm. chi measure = 2.69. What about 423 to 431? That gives 2.61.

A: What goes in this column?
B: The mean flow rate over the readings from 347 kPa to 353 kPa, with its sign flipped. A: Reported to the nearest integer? -350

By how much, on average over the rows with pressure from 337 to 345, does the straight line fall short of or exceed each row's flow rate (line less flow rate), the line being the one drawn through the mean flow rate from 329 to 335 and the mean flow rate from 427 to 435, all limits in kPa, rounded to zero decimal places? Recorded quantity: -17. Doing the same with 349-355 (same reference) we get 129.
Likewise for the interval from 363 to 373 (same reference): 228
